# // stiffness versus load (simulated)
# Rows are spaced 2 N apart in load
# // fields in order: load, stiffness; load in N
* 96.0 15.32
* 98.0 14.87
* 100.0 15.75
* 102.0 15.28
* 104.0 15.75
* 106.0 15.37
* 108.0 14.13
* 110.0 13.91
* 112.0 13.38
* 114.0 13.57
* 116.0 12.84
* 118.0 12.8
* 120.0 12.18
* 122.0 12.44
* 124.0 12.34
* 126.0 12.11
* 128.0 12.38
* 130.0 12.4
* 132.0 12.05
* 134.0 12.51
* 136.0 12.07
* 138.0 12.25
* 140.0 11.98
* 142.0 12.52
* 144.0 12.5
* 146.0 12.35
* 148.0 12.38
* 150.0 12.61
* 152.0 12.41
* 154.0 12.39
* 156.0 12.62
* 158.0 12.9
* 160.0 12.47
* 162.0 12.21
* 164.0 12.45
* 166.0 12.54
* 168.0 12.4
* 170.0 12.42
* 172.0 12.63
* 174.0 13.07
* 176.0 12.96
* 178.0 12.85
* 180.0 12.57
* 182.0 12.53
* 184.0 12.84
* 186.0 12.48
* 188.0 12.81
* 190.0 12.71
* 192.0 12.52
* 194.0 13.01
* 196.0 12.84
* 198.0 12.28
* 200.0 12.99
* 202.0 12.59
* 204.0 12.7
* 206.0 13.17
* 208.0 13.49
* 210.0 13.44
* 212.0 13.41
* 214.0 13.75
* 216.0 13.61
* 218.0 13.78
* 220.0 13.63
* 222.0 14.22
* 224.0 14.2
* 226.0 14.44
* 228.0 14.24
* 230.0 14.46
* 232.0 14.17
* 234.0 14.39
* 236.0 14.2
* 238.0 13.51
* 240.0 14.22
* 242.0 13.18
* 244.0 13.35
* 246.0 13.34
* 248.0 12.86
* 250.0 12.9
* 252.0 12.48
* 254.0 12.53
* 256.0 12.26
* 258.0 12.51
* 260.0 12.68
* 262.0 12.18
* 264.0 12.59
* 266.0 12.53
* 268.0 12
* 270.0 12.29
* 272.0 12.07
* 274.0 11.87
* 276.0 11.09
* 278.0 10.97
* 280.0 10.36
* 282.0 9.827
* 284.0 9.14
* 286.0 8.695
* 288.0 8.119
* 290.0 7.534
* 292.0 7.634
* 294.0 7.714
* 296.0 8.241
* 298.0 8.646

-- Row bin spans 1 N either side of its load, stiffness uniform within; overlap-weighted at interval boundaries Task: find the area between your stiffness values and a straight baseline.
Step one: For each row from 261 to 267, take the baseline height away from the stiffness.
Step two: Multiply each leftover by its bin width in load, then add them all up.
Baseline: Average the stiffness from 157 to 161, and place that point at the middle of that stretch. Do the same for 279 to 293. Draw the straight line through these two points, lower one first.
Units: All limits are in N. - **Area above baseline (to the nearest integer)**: 18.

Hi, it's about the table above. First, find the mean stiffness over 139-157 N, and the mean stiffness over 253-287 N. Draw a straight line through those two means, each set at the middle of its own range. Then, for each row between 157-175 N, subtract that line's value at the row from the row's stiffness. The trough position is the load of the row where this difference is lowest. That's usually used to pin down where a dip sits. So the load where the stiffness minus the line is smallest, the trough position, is 162.0 N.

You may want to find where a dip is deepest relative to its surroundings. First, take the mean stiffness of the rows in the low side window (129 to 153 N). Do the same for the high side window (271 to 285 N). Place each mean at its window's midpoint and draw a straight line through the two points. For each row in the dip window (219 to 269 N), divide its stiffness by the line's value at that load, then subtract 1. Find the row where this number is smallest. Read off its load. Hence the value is 268.0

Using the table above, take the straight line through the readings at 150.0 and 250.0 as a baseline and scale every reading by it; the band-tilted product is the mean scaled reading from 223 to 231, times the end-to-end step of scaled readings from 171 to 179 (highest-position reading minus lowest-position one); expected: 0.018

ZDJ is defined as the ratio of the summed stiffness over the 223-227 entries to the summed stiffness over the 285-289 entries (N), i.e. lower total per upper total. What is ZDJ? 1.70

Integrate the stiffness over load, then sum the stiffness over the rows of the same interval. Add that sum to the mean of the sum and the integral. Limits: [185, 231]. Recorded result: 767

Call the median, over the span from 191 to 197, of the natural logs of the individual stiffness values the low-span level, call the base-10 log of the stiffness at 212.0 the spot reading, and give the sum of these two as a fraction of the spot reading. 3.26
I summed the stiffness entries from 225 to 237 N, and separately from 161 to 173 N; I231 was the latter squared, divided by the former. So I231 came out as 65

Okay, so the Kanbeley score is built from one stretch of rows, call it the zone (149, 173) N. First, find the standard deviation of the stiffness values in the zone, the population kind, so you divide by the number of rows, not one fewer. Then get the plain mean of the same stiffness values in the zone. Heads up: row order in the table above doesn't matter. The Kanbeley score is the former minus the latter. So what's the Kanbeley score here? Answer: -12.3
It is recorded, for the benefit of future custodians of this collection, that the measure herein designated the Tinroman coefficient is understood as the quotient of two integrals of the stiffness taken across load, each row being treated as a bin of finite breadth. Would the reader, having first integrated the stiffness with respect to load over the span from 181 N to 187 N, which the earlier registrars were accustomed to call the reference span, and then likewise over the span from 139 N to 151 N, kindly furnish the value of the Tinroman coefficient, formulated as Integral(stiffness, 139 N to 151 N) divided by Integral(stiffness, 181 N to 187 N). 2.0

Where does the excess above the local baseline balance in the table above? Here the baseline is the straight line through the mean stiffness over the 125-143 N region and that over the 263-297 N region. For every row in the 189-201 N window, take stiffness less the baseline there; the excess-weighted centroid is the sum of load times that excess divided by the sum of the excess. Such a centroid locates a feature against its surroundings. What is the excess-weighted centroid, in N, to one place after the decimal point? 195.2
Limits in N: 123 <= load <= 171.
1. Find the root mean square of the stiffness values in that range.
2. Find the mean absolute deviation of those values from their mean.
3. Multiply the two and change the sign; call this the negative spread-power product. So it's -1.8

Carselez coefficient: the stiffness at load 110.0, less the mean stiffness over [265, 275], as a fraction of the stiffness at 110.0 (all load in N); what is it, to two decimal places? 0.13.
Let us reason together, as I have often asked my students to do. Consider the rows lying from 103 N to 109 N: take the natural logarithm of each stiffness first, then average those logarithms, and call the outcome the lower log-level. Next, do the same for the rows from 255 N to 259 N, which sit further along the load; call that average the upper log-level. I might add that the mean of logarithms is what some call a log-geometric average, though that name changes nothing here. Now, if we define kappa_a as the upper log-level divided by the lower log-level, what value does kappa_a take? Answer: 0.93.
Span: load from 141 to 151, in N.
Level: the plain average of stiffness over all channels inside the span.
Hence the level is 12.5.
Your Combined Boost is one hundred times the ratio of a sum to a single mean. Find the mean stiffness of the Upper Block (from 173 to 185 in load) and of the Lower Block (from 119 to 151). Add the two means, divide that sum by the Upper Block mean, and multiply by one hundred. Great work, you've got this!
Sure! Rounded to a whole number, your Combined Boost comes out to 196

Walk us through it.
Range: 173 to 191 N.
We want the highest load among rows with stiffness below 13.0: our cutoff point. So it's 190.0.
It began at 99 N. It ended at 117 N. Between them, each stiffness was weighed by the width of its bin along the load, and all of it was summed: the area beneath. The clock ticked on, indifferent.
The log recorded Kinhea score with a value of 260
